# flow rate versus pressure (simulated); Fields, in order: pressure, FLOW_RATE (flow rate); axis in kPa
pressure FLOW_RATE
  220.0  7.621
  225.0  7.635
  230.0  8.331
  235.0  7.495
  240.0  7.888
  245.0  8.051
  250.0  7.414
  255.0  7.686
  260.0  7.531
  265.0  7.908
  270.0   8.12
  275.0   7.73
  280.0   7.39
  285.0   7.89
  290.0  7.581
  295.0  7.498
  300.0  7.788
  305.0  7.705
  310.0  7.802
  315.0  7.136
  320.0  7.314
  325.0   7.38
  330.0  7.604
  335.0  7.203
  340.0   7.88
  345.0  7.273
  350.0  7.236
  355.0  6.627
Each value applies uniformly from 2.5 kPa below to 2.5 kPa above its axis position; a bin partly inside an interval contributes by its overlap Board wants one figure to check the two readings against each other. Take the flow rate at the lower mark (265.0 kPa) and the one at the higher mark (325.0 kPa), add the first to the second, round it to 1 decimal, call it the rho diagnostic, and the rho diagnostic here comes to 15.3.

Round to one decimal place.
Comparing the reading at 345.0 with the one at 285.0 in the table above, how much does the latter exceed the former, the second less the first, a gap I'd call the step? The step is 0.6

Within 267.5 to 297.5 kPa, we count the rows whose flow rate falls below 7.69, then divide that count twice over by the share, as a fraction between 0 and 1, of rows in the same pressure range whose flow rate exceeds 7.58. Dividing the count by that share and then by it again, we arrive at 7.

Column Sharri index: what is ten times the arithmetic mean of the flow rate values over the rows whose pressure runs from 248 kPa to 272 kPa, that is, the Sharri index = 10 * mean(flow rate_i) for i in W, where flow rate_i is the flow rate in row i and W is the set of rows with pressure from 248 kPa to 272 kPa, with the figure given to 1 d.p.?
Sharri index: 77.3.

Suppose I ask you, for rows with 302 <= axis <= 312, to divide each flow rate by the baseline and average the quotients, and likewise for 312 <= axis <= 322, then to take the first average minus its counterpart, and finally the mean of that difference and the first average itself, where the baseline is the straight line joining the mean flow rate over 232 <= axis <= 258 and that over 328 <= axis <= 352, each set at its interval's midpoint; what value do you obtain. 0.55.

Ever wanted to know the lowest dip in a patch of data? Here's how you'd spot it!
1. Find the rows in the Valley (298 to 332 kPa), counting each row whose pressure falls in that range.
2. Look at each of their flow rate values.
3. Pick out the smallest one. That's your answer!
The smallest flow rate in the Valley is 7.136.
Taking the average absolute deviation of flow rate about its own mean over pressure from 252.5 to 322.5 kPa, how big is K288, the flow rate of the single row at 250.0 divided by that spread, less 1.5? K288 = 35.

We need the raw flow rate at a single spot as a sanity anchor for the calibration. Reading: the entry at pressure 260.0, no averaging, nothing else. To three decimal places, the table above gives 7.531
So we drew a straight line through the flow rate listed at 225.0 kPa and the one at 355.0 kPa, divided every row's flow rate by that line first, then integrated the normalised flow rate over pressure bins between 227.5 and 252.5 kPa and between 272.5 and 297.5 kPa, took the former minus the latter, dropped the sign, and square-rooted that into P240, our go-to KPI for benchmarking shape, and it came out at 0.7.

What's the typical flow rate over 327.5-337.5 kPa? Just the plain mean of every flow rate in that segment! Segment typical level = 7.40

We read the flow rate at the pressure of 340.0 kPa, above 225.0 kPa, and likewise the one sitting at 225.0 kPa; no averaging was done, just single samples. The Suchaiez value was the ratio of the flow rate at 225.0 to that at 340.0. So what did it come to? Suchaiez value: 0.97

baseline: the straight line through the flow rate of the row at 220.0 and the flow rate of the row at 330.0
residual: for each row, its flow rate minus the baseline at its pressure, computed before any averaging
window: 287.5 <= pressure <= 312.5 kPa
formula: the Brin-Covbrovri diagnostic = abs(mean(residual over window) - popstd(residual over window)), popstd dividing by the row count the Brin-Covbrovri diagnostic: 0.05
